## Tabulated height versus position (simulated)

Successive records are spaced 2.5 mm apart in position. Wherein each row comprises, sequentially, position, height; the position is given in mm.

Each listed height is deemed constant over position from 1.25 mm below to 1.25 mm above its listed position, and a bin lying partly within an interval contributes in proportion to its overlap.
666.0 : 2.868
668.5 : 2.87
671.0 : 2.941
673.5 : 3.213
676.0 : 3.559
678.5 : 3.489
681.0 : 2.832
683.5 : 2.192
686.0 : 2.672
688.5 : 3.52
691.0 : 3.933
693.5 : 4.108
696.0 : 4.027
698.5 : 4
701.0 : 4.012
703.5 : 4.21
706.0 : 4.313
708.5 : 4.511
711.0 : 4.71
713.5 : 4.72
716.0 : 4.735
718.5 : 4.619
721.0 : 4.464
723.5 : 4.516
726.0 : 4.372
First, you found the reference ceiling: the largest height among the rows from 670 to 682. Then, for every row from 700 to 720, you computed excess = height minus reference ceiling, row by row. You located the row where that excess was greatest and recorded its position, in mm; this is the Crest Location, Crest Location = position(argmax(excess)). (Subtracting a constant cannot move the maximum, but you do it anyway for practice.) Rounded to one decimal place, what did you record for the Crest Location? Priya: 716.0 mm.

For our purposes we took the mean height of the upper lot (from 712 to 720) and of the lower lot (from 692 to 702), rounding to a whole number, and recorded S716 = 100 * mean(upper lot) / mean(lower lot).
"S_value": 116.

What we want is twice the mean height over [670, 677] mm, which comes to 6.5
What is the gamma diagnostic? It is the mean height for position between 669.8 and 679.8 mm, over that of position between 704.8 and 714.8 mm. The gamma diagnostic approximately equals 0.72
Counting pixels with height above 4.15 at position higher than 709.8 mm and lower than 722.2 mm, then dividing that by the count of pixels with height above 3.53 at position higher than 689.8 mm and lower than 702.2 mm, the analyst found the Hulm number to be 1.0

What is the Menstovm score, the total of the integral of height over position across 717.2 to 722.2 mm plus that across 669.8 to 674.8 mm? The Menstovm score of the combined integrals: 38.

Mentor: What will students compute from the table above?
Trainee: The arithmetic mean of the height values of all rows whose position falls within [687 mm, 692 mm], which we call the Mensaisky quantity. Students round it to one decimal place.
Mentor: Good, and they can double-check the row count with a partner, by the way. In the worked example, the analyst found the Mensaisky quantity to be 3.7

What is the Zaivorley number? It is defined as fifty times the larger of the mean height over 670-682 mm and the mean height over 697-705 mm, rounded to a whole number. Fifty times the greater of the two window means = 204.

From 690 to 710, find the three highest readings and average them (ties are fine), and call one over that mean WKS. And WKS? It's 0.230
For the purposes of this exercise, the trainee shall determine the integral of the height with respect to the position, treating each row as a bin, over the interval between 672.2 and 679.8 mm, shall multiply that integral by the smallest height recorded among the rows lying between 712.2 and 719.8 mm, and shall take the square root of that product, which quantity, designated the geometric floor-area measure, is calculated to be 10.9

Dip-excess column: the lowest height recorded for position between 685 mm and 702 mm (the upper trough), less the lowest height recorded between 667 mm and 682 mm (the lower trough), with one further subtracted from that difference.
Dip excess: -1.16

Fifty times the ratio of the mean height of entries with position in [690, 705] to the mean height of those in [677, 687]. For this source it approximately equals 72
